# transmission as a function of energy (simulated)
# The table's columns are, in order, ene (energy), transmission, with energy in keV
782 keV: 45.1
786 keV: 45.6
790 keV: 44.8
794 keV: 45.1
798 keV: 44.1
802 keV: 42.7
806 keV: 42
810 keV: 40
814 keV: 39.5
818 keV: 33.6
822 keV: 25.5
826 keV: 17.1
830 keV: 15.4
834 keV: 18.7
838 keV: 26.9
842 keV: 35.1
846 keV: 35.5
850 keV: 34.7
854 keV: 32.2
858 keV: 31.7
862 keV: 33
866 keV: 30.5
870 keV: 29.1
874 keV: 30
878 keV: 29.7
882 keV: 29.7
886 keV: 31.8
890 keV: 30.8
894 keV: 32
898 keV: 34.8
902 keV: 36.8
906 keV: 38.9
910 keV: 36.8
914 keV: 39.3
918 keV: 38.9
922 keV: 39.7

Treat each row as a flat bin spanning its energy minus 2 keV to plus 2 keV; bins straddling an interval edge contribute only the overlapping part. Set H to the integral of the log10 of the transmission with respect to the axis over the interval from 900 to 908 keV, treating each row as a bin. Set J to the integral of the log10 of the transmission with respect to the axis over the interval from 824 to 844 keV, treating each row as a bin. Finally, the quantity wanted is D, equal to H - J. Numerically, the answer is -14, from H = 13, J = 26.7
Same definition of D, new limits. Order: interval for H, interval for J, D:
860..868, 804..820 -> -13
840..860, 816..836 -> 4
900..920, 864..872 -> 20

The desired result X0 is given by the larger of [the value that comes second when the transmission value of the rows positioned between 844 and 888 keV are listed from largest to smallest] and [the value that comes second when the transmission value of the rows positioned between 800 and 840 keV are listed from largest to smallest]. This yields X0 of 42.00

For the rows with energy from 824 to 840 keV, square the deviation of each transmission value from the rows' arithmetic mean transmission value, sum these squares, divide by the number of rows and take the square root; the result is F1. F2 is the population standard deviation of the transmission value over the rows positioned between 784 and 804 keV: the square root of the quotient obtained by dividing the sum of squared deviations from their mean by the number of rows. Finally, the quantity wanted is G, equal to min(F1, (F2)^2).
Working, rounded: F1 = 4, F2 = 1.0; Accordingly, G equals 1.0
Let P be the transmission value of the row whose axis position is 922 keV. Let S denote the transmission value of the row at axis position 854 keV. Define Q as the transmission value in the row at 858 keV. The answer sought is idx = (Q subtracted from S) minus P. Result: -39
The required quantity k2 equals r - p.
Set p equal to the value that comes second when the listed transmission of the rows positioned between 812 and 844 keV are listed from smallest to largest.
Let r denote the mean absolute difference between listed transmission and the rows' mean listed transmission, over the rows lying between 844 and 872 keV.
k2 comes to -15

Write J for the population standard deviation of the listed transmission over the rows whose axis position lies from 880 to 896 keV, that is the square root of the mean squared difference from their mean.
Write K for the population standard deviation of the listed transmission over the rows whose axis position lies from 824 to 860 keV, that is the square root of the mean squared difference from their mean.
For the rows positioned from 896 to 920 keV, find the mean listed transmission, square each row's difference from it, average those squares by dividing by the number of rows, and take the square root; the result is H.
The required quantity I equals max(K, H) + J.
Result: 8.7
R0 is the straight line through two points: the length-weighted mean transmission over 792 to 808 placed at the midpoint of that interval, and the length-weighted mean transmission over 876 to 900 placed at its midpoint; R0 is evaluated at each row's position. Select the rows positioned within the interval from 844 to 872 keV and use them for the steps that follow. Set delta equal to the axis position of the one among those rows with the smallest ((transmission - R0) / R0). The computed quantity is 870 keV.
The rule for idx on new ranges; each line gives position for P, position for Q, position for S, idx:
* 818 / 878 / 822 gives -38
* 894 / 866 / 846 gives -27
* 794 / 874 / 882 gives -45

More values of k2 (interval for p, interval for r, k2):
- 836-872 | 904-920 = -28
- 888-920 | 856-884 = -31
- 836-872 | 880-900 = -28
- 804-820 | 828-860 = -33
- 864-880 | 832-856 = -25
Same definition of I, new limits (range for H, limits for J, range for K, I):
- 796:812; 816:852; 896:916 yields 9.4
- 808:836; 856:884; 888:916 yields 11.1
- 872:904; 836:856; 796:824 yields 9.3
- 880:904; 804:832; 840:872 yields 12.7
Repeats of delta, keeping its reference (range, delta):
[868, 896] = 870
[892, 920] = 894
